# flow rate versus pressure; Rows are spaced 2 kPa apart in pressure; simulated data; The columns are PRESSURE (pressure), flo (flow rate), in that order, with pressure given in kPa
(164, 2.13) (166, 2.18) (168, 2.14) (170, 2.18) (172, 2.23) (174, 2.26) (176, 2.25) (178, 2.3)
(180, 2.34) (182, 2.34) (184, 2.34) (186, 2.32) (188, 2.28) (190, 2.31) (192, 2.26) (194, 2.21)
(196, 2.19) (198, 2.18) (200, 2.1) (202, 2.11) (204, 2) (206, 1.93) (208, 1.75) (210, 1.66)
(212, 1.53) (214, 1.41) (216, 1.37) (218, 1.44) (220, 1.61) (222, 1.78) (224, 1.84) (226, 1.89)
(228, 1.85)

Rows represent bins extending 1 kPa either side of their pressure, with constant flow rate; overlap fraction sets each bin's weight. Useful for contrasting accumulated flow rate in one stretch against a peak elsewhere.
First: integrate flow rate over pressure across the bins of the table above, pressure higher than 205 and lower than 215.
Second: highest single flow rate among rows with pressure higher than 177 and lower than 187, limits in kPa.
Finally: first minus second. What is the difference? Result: 14.2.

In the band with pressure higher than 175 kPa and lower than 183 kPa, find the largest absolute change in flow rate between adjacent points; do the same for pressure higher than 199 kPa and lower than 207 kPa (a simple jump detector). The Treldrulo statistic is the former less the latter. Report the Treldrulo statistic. -0.060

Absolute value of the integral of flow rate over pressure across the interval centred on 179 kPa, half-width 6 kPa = 27.7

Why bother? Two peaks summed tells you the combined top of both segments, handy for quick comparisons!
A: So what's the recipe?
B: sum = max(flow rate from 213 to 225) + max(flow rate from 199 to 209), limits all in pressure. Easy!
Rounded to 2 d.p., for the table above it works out 3.95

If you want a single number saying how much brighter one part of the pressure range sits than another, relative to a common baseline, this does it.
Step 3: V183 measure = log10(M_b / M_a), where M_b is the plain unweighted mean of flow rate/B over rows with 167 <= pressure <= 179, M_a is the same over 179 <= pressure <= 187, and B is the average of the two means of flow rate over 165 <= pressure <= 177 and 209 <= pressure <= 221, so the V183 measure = -0.02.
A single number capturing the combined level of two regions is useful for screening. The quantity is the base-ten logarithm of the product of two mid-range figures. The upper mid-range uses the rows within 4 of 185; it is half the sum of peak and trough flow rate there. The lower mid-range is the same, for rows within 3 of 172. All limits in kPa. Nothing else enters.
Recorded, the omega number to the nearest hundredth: 0.71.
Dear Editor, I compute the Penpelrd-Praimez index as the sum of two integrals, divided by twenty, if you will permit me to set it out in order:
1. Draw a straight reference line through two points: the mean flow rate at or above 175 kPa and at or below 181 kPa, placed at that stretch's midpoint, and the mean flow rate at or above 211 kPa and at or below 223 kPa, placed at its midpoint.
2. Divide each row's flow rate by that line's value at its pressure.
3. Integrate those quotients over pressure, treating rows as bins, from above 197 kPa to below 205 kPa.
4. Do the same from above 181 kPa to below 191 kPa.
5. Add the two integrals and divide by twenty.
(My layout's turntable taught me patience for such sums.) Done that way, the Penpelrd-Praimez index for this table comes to 1.00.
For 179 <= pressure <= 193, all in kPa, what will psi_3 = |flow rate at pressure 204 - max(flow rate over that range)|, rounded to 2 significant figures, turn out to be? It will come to 0.34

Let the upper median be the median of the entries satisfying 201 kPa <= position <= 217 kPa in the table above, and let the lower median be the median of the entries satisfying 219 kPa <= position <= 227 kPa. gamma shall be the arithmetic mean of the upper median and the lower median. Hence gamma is 1.76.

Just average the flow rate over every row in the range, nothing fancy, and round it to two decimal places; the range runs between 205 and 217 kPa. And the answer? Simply 1.61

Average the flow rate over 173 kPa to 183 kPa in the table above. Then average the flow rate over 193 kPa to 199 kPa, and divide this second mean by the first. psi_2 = 0.95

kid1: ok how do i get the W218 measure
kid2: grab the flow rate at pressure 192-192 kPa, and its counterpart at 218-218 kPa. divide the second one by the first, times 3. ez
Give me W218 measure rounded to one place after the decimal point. 1.9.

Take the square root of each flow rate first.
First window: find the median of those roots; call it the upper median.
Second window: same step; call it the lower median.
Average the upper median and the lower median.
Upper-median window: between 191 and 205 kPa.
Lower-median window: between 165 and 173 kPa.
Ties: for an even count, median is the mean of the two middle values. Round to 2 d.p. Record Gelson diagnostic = 1.48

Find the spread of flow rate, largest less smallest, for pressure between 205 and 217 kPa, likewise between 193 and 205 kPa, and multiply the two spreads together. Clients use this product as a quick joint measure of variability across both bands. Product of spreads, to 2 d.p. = 0.12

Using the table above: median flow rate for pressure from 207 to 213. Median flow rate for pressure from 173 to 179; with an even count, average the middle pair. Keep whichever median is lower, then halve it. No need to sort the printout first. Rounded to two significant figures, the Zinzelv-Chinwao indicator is 0.83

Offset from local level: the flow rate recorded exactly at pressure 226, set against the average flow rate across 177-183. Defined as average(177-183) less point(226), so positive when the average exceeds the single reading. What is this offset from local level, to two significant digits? 0.44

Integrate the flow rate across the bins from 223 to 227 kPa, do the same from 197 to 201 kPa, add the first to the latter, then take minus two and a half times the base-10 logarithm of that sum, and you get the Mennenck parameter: -3.01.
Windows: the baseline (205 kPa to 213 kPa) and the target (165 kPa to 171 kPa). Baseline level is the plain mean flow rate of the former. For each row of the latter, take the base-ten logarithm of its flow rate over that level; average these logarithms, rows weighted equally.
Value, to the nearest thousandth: 0.101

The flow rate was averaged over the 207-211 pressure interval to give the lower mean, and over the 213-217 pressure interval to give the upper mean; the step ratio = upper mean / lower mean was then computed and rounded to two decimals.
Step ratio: 0.82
